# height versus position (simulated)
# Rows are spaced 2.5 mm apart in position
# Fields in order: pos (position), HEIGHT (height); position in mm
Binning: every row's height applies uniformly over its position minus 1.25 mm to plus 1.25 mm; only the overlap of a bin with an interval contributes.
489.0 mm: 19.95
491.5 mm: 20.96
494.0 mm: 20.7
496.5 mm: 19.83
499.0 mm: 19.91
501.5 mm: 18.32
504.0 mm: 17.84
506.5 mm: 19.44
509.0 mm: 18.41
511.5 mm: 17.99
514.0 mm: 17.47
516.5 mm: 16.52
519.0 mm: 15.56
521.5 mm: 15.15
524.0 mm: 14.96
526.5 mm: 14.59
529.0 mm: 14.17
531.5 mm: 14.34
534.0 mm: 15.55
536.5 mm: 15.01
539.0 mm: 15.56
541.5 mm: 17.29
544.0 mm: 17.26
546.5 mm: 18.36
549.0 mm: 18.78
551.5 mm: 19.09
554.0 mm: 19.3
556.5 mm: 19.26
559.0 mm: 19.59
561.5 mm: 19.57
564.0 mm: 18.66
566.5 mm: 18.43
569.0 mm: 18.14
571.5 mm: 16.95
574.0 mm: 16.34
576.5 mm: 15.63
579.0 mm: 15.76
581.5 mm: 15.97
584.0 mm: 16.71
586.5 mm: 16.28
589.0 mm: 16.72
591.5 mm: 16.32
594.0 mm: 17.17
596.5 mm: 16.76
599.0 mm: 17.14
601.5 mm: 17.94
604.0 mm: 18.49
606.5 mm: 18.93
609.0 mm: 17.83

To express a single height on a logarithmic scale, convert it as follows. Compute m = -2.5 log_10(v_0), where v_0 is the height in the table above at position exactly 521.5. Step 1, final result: -2.95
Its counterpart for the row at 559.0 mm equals -3.23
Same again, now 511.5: -3.14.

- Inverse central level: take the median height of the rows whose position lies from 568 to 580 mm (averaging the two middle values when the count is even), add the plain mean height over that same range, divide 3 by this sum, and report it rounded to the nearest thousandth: 0.091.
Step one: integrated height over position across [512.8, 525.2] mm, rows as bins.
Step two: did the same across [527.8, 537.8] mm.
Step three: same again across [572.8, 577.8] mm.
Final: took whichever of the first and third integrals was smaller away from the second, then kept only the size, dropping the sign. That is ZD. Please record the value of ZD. 68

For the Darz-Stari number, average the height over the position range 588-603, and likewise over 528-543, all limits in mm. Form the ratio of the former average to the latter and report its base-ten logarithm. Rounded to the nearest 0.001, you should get 0.045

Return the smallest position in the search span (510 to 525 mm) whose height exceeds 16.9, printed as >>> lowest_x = 511.5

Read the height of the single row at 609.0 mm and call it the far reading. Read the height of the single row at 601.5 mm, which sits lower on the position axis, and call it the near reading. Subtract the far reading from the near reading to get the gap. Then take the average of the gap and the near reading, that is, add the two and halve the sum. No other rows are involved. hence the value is 9.0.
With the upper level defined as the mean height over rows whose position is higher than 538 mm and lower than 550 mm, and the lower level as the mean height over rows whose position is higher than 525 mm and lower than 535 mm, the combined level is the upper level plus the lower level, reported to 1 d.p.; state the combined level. 32.1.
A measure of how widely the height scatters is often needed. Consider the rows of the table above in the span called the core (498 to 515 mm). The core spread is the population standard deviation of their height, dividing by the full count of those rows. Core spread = 0.82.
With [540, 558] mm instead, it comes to 0.82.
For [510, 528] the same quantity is 1.22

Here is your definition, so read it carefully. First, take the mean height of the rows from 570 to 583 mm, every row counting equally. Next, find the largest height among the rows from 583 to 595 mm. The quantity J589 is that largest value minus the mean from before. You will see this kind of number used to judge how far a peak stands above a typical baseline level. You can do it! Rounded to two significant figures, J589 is 1.0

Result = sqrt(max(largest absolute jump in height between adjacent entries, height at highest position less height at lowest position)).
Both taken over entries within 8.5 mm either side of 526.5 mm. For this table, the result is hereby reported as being 1.10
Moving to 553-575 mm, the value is 1.09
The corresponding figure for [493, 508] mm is 1.26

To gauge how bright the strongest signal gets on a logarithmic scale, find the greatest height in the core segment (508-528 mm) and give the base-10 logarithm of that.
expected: 1.27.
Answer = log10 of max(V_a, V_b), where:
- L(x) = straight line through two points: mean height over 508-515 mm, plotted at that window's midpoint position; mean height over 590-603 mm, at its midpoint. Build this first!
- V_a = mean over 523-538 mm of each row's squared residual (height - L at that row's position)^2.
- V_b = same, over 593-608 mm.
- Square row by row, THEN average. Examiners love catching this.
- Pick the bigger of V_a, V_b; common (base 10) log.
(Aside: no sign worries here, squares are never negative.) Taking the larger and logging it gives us 1.0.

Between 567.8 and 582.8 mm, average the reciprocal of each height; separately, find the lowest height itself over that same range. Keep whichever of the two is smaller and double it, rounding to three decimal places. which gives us 0.122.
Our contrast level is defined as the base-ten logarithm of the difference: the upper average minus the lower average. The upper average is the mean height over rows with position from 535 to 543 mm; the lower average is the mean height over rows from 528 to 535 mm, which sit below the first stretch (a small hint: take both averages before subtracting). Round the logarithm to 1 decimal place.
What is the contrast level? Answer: 0.1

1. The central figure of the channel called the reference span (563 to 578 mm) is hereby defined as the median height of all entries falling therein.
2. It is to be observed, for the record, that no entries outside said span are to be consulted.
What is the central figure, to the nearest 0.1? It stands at 17.5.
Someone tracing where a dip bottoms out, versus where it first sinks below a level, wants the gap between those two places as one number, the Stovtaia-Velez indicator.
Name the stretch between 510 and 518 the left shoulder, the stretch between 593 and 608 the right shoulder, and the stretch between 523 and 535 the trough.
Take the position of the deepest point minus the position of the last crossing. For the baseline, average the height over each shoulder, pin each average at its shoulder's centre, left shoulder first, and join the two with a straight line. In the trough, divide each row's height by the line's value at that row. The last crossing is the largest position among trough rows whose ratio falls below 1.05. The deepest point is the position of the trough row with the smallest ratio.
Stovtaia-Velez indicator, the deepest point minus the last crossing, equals -5.0 mm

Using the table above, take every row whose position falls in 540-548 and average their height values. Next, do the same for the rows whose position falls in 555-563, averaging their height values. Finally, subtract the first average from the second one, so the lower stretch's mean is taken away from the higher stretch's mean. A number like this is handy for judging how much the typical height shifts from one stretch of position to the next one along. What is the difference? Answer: 1.8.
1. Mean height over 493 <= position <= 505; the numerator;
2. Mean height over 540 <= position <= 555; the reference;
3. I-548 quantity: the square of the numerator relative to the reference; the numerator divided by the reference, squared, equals 1.1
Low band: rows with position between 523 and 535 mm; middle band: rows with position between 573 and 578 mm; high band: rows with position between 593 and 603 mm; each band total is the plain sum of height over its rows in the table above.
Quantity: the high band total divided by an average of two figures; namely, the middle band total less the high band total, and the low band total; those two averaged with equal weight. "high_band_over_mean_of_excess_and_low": 3.8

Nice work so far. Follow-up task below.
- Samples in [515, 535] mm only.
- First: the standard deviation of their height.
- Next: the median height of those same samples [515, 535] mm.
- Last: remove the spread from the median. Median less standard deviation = 14.3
